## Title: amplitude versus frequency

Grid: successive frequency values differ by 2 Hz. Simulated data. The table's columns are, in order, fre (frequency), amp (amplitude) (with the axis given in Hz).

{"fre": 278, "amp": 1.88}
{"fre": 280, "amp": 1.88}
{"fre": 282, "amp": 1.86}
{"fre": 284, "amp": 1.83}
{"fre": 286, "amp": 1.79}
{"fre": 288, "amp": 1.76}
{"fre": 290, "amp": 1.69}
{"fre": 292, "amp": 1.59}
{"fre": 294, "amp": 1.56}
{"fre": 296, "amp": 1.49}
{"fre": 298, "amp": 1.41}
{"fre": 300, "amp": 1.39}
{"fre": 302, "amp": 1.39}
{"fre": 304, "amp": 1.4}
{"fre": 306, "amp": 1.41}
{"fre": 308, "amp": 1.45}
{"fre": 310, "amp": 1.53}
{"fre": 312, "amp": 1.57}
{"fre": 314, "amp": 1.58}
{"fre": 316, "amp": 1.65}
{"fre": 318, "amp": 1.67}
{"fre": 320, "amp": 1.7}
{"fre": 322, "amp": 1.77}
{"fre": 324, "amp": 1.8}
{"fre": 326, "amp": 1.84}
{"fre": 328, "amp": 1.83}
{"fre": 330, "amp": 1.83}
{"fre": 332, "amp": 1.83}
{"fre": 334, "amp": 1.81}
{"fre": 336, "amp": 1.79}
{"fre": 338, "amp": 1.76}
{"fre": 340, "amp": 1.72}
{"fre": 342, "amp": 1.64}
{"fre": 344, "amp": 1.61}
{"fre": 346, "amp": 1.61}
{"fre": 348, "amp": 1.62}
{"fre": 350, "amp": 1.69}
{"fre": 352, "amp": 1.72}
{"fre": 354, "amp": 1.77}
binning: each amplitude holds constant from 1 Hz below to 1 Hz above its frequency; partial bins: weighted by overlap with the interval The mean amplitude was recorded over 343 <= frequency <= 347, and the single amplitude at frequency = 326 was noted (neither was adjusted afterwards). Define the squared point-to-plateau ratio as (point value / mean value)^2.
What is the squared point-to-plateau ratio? 1.31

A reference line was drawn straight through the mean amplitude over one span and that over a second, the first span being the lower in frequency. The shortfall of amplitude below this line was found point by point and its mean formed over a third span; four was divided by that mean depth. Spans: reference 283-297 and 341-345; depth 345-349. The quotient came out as 626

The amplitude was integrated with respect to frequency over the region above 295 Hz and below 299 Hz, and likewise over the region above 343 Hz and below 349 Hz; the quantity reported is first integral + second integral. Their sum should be 15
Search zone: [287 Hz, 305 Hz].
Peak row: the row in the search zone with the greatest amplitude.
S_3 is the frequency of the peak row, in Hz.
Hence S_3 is 288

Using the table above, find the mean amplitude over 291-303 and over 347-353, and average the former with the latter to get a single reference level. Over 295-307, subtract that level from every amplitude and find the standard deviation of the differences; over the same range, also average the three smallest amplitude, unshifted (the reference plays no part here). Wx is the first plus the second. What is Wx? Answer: 1.43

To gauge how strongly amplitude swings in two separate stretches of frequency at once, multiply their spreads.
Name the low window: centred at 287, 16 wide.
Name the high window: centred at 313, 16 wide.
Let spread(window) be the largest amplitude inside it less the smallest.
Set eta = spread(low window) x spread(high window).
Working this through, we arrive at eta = 0.09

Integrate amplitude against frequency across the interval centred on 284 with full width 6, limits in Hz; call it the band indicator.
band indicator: 11.0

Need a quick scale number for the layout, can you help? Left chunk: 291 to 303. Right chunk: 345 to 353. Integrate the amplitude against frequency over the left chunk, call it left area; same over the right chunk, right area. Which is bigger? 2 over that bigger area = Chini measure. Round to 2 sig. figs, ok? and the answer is 0.11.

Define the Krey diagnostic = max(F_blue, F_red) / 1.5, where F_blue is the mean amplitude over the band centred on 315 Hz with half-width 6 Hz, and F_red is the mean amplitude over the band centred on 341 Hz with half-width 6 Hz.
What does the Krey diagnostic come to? 1.13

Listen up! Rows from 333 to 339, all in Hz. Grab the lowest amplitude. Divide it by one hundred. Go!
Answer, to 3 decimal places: 0.018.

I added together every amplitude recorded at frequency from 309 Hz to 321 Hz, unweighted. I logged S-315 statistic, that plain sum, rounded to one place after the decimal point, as 9.7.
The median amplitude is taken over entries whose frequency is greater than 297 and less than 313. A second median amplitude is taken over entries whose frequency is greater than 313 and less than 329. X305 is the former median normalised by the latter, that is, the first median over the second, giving 0.81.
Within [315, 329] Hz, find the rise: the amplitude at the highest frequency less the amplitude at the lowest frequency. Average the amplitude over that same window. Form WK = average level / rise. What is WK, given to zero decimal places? 10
